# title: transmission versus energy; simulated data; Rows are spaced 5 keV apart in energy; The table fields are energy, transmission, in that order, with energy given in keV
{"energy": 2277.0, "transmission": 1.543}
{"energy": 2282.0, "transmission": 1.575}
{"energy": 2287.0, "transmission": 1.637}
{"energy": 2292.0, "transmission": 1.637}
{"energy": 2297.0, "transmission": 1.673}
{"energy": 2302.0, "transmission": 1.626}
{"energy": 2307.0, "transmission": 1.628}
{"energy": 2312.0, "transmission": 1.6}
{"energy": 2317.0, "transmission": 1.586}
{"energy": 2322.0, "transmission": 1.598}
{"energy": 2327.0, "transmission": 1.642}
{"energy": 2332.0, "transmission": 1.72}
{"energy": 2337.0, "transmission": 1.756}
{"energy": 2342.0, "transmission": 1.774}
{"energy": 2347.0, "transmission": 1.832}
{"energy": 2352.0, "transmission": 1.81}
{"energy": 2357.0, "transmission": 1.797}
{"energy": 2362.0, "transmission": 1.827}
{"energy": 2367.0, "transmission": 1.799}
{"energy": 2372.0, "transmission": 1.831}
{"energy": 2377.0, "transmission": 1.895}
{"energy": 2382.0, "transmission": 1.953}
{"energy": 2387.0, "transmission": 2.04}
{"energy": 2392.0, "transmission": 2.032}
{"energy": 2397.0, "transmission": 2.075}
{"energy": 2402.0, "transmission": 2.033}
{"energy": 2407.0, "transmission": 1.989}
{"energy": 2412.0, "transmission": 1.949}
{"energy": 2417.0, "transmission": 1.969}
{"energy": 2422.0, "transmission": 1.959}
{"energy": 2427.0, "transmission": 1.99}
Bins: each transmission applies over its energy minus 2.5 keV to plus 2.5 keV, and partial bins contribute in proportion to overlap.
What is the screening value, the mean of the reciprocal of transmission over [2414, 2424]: 0.51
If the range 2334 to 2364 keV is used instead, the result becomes 0.56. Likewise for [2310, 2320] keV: 0.63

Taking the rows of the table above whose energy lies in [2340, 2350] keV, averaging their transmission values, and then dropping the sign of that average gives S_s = 1.80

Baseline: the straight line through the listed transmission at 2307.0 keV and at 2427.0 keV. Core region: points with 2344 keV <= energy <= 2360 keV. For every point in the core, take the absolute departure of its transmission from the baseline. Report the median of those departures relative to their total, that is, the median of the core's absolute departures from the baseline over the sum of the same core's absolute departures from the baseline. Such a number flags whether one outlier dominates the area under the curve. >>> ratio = 0.313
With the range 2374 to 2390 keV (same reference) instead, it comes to 0.304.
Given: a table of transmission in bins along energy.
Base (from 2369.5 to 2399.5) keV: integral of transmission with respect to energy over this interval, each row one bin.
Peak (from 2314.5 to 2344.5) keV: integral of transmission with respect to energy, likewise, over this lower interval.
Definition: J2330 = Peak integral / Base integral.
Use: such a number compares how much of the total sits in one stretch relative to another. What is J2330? 0.852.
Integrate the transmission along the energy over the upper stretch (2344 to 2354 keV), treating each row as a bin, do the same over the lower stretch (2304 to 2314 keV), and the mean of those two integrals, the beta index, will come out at 17.2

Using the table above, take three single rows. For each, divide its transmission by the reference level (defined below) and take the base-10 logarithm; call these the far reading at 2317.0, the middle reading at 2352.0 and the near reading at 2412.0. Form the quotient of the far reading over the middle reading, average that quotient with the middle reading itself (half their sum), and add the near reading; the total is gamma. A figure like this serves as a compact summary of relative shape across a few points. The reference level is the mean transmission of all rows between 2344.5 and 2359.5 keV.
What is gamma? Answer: 40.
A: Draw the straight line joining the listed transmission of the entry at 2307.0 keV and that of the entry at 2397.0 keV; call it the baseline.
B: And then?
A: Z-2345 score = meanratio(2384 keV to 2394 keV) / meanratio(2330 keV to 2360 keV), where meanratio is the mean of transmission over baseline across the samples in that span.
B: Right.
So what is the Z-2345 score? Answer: 1.017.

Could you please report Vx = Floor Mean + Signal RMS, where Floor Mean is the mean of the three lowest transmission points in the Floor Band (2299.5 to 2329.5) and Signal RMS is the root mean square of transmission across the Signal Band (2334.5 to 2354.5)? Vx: 3.39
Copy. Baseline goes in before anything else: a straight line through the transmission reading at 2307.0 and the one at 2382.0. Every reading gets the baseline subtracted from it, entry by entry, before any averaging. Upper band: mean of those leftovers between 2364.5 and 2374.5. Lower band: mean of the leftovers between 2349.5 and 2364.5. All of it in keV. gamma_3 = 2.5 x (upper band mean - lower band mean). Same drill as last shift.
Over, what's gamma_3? -0.13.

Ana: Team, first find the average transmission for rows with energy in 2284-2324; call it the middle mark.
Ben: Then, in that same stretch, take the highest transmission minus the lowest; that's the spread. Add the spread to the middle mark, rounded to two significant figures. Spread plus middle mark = 1.7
